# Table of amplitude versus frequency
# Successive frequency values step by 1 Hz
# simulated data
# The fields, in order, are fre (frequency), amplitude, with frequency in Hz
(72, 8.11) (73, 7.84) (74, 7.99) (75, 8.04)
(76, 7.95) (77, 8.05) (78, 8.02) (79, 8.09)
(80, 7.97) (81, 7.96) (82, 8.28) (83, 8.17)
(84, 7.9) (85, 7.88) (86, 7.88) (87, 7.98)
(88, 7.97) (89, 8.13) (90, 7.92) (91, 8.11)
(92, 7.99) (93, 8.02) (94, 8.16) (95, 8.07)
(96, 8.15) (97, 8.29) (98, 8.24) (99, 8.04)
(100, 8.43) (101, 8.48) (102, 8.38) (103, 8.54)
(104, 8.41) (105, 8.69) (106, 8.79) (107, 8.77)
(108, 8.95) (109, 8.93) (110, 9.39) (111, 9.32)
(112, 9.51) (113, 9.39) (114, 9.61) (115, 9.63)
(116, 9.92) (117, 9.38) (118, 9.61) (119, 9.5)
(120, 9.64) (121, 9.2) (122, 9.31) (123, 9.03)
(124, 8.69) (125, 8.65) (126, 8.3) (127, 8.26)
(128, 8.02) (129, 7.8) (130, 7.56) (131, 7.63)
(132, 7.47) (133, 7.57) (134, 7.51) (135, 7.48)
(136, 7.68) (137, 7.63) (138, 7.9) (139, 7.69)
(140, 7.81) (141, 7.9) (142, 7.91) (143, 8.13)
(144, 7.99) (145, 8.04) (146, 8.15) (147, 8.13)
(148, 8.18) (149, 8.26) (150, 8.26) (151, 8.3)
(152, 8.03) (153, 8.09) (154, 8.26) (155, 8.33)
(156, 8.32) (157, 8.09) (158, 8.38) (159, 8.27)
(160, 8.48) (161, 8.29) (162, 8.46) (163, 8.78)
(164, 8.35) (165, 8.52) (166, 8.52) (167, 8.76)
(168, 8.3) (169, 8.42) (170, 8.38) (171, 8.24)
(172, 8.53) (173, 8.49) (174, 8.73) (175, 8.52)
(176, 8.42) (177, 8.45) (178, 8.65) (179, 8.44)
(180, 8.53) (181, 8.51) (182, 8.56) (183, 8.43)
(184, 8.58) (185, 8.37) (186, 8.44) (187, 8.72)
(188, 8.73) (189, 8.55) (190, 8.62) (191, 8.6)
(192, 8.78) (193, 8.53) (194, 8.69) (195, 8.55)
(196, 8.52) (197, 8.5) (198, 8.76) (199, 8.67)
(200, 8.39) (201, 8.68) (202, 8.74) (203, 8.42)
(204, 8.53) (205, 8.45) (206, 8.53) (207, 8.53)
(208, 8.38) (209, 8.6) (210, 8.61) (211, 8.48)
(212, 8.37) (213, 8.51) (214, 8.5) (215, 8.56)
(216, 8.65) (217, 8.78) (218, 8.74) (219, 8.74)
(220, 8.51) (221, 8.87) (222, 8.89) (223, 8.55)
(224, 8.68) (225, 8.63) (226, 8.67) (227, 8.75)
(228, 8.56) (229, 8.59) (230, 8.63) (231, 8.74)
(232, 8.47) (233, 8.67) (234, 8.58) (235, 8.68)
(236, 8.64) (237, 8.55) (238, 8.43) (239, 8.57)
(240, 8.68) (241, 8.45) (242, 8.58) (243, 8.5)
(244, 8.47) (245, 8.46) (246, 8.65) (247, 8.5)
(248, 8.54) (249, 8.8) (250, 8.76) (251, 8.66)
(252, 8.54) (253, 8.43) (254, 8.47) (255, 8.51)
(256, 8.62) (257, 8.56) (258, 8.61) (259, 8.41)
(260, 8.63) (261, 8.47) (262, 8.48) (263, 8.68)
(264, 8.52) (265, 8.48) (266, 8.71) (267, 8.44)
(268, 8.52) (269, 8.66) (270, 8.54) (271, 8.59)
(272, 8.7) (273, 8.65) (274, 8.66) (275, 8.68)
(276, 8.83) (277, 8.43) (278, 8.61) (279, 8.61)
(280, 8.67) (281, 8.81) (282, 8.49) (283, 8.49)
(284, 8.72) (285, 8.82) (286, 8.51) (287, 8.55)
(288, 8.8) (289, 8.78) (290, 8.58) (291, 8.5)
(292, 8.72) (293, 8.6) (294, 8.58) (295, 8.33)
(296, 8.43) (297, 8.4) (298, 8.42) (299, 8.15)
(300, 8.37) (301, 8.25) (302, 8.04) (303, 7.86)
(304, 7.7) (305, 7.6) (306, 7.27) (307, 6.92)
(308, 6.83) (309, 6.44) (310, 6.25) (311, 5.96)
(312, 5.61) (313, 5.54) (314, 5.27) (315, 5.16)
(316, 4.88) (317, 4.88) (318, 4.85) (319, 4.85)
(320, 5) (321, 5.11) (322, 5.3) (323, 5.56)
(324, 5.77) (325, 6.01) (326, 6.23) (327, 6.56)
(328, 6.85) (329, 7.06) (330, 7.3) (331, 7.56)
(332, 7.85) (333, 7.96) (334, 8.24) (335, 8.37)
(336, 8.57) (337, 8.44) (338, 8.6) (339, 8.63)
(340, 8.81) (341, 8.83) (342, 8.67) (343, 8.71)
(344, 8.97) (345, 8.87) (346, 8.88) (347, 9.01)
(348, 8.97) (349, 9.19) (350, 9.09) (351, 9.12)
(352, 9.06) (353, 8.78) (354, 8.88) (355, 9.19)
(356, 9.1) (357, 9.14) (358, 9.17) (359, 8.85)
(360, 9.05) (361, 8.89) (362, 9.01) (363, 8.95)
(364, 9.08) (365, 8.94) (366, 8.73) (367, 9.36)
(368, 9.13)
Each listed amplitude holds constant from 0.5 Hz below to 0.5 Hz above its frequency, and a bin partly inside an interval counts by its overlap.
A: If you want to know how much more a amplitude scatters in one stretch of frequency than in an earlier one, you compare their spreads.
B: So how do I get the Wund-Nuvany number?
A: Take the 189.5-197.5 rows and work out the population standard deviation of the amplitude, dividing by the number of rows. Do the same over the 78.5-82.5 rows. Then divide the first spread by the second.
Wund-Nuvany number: 0.7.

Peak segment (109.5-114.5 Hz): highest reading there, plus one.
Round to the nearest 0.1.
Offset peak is 10.6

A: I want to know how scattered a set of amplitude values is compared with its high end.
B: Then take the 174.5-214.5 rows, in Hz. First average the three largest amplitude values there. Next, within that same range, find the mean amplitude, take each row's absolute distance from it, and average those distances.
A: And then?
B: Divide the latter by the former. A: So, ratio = 0.010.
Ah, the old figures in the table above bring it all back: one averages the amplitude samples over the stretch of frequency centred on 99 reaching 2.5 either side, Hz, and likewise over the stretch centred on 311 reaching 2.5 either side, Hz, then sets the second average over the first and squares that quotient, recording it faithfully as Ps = 0.5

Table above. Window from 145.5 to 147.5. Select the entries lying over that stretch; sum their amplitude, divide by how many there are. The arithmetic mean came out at 8.1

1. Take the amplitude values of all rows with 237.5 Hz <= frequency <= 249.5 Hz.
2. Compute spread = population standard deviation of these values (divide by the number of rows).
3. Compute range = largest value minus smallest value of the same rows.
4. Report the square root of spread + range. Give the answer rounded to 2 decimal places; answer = 0.69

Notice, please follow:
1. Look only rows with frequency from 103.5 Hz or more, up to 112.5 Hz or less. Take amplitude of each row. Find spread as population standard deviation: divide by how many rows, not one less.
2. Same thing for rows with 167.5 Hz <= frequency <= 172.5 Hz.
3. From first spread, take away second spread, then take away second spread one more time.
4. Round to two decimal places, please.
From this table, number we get 0.14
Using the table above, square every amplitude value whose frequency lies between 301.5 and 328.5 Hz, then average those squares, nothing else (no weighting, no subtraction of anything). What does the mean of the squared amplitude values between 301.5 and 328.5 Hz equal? 38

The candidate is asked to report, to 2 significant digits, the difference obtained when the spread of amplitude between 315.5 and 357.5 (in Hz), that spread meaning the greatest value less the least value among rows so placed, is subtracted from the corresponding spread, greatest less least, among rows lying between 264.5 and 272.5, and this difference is -4.1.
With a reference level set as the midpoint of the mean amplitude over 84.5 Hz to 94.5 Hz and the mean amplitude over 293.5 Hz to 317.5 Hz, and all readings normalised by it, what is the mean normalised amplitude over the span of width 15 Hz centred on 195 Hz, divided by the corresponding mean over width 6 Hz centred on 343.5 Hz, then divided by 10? 0.098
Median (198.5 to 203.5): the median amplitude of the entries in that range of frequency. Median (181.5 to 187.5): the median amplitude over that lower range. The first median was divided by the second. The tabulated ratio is 1.02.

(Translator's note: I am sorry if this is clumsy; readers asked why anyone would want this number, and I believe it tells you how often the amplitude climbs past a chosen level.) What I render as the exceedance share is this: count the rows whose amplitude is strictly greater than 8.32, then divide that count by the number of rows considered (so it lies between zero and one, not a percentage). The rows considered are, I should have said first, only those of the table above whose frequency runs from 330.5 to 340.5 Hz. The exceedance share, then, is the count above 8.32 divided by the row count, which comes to 0.60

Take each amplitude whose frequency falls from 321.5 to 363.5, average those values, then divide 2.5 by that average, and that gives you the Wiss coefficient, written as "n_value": 0.303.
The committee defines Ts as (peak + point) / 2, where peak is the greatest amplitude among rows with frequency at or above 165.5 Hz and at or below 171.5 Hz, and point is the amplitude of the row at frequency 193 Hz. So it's 8.6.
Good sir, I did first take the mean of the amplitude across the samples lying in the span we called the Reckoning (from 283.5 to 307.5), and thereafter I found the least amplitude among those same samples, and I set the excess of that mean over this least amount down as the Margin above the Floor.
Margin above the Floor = 1.37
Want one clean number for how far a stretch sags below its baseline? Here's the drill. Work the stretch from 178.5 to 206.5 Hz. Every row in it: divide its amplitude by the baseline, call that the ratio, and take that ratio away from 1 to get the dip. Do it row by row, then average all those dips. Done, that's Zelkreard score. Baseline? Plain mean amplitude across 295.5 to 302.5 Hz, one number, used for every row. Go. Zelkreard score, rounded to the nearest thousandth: -0.033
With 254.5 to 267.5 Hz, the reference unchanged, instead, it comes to -0.031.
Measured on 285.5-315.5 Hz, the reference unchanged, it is 0.082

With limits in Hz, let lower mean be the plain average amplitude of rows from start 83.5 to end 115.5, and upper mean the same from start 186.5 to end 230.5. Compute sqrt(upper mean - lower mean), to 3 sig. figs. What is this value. 0.331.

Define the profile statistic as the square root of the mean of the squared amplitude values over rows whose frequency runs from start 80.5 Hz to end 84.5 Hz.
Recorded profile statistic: 8.1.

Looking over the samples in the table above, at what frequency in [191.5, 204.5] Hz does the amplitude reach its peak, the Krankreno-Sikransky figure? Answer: 192 Hz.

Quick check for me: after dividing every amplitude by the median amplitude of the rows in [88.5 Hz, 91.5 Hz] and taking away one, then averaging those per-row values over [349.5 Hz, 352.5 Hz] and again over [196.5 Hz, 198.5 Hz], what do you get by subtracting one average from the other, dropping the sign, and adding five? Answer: 5.06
